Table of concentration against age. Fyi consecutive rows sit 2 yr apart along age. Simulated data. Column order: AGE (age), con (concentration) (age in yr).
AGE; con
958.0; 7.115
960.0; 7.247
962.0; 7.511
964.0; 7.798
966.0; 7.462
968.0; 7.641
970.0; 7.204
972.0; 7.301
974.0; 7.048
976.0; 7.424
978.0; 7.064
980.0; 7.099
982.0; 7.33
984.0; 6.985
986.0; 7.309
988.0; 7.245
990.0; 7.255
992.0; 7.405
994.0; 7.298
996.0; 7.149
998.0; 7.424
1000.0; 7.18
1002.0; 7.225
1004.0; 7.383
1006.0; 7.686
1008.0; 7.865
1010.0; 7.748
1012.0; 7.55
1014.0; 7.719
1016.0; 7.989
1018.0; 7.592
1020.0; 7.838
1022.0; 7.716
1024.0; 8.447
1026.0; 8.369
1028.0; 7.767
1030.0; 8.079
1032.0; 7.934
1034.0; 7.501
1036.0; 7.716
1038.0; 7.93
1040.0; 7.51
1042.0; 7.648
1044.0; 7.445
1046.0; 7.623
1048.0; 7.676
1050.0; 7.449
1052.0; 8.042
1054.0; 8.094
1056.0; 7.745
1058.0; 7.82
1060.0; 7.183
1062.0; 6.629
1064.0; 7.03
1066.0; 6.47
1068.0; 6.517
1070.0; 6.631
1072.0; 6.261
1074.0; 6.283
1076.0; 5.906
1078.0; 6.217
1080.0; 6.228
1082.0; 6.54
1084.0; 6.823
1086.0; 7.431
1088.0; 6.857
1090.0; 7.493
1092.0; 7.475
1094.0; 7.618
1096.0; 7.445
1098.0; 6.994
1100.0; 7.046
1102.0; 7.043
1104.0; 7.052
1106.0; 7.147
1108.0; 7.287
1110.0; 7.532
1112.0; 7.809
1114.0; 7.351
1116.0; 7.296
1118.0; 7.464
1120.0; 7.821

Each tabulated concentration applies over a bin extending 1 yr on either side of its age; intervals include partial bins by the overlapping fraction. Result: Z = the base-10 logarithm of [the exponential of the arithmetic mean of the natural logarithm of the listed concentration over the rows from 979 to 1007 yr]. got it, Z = 0.862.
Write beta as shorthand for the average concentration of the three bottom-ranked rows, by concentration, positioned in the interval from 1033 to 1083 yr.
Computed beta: 6.1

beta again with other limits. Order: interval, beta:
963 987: 7.0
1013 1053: 7.5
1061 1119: 6.1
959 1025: 7.0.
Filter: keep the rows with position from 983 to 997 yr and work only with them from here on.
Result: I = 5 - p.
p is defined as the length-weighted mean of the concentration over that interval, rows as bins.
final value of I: -2.2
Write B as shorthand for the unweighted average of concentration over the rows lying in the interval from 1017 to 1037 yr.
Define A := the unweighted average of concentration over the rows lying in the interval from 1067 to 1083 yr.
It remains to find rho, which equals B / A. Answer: 1.25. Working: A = 6.32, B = 7.9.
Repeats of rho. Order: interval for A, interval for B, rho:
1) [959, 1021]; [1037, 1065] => 1.02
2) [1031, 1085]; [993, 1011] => 1.04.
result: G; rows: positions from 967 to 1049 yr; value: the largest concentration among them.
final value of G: 8.447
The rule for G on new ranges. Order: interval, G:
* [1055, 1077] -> 7.82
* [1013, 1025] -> 8.447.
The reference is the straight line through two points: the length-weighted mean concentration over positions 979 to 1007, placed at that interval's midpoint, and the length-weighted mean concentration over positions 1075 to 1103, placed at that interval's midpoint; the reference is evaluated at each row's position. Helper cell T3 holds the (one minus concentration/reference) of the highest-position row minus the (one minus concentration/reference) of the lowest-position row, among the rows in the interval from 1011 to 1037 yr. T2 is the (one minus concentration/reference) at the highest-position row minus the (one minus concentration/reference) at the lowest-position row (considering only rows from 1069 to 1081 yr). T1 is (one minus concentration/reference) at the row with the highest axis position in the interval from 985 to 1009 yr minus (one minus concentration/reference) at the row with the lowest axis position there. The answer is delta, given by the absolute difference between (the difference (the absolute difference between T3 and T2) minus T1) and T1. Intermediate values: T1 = -0.09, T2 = 0.05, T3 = -0.04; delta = 0.26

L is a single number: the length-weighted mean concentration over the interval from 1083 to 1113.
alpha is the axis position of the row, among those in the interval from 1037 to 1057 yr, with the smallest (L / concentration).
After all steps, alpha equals 1054.0 yr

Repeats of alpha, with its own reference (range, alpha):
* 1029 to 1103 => 1054.0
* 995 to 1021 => 1016.0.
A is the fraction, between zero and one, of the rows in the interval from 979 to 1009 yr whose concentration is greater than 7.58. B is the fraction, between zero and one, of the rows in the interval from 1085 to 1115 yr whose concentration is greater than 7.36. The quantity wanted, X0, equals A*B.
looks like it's 0.06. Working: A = 0.13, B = 0.47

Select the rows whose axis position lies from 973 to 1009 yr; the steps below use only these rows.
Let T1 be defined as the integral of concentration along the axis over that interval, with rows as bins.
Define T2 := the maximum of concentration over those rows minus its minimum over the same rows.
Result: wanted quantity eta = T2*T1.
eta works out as 231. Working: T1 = 263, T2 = 0.88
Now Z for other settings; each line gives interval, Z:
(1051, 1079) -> 0.838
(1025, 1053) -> 0.890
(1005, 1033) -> 0.896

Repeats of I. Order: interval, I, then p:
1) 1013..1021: -2.8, 7.78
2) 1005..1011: -2.8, 7.77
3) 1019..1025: -3.0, 8.00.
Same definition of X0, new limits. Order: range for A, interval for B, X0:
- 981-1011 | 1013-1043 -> 0.20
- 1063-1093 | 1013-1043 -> 0.00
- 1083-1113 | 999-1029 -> 0.12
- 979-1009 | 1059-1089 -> 0.01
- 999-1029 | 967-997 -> 0.15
